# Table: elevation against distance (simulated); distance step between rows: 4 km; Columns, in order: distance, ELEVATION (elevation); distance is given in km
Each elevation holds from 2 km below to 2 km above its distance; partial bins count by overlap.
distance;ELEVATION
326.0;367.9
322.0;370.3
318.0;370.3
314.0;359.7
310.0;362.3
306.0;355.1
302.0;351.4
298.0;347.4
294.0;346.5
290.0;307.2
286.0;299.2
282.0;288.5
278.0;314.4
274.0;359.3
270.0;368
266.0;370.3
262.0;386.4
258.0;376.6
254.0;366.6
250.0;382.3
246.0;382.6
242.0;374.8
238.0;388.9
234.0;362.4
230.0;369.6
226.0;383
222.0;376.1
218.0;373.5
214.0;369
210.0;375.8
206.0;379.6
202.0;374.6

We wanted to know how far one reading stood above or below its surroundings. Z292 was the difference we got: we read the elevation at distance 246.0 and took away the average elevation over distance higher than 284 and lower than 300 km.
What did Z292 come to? 58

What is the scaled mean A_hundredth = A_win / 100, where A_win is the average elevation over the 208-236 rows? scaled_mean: 3.728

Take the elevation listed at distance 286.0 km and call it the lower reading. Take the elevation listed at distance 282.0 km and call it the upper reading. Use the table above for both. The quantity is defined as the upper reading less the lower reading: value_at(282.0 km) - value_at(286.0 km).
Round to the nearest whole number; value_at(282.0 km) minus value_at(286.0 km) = -11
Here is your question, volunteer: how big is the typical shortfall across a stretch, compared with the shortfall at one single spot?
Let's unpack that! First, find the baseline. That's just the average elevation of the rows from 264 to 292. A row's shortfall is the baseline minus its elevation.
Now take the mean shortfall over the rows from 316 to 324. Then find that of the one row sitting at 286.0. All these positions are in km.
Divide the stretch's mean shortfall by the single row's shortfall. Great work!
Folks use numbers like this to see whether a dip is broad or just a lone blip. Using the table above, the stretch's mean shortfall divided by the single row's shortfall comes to -1.34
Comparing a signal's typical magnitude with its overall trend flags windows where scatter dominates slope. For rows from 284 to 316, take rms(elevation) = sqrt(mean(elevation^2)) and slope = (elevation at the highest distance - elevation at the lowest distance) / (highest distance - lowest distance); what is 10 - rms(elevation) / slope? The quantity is -148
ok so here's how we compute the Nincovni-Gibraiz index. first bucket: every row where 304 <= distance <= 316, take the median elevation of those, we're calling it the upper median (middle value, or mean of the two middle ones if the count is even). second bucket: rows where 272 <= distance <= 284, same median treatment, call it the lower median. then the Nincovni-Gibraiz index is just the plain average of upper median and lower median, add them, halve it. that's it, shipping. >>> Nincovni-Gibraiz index 337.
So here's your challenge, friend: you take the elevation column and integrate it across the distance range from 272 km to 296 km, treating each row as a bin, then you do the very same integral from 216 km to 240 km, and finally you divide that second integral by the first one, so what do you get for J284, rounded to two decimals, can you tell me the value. 1.18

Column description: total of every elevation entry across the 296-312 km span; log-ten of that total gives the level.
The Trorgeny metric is 3.15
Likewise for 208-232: 3.35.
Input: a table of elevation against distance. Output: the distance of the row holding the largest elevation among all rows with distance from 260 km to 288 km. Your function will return 262.0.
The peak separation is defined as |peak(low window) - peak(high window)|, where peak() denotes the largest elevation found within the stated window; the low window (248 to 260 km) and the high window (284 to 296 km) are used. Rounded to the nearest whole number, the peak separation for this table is 36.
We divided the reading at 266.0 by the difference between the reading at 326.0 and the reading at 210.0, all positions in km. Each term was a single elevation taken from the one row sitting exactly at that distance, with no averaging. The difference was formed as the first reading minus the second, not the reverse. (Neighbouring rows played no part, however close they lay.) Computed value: -47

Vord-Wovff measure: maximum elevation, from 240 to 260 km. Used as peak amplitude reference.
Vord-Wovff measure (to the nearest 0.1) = 382.6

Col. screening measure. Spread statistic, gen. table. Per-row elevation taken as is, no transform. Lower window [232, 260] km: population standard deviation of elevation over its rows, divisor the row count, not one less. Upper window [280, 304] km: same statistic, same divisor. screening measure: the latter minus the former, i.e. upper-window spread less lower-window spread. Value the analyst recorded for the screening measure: 17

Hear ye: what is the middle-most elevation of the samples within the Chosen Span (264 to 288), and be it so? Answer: 337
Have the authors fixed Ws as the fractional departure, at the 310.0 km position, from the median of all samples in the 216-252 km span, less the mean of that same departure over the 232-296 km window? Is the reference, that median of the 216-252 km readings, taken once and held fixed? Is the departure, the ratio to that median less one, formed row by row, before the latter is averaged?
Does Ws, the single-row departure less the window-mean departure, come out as 0.02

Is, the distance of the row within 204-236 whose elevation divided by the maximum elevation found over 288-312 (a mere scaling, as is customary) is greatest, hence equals 226.0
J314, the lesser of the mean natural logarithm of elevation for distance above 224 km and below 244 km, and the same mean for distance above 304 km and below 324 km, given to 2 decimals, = 5.90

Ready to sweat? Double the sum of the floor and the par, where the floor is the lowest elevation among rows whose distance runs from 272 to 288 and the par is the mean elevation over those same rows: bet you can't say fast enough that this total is 1208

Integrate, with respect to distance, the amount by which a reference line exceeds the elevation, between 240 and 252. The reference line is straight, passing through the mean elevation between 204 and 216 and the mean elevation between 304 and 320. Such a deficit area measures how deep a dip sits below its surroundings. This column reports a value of -116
